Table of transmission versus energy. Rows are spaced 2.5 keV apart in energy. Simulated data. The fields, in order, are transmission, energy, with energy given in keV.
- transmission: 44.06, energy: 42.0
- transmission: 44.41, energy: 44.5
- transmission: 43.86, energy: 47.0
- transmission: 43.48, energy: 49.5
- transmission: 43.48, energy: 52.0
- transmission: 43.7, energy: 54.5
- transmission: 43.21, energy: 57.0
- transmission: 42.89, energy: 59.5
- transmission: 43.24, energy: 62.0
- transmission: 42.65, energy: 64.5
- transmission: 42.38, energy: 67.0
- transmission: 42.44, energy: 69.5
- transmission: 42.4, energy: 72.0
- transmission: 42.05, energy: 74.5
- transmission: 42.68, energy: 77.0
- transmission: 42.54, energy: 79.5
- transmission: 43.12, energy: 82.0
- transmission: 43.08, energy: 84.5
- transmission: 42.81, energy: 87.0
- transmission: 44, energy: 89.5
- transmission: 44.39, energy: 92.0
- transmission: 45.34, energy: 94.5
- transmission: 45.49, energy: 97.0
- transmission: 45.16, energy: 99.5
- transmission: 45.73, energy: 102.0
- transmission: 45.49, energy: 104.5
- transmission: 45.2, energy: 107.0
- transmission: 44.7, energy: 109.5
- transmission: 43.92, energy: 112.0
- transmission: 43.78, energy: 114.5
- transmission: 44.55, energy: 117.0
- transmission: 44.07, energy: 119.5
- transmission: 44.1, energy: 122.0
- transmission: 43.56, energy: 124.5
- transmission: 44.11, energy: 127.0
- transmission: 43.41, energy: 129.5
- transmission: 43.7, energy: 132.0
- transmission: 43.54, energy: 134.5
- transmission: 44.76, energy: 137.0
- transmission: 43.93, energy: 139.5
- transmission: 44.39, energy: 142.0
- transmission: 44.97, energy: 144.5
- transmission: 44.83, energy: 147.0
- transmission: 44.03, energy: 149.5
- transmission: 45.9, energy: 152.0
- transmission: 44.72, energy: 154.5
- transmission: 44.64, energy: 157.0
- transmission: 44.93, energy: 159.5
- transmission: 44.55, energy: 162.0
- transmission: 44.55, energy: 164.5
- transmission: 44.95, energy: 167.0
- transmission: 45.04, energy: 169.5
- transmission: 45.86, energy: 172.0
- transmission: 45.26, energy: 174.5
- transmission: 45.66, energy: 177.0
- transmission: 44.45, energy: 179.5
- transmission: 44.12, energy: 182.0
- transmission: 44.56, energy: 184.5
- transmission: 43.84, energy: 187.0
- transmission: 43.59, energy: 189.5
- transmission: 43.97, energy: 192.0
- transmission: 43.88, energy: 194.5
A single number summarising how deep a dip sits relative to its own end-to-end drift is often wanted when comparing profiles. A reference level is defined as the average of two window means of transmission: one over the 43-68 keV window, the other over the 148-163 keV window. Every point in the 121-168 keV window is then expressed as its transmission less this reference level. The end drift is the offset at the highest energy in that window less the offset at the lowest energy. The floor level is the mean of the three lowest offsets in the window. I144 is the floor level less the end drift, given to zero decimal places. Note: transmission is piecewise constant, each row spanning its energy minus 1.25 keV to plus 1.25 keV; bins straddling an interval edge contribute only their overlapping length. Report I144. -1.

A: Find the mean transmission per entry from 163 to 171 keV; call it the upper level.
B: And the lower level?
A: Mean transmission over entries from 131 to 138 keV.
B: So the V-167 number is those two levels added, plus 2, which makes 91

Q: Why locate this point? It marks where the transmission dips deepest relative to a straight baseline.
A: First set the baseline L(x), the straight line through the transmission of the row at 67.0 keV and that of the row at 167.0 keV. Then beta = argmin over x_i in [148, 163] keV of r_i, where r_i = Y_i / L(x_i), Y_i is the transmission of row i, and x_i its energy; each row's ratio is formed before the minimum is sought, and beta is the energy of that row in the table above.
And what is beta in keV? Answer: 149.5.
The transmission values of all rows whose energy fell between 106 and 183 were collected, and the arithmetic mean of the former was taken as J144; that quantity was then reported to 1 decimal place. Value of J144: 44.5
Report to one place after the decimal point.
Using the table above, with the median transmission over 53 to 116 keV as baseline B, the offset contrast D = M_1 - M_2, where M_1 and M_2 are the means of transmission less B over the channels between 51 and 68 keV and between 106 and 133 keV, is -1.0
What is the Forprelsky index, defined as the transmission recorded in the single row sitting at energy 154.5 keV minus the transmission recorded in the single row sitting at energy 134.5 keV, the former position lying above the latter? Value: 1.2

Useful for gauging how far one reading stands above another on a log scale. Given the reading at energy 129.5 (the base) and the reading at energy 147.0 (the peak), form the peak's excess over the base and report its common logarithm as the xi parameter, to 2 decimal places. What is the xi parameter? 0.15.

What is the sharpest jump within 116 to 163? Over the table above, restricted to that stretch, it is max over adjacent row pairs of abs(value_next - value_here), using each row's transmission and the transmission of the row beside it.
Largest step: 1.9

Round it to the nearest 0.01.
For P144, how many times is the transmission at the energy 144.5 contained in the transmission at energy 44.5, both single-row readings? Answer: 0.99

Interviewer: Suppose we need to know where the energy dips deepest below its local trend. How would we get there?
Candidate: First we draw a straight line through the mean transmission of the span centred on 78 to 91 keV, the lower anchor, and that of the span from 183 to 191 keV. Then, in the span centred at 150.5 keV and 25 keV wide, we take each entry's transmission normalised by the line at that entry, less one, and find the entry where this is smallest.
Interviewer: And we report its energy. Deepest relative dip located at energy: 139.5 keV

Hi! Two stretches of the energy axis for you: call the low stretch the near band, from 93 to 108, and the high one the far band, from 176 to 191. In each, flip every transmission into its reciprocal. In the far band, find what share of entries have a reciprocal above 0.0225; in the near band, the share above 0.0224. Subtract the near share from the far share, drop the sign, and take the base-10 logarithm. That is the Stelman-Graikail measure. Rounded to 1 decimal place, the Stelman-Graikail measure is -0.3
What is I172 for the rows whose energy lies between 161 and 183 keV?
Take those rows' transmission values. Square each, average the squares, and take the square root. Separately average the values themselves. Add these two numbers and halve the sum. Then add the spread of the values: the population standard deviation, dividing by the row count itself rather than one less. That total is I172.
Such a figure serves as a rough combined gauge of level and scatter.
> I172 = 45.5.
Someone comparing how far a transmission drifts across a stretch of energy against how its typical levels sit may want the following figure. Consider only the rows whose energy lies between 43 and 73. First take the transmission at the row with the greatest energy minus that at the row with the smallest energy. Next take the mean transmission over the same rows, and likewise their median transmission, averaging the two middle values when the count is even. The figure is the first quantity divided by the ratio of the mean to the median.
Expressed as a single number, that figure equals -2.0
